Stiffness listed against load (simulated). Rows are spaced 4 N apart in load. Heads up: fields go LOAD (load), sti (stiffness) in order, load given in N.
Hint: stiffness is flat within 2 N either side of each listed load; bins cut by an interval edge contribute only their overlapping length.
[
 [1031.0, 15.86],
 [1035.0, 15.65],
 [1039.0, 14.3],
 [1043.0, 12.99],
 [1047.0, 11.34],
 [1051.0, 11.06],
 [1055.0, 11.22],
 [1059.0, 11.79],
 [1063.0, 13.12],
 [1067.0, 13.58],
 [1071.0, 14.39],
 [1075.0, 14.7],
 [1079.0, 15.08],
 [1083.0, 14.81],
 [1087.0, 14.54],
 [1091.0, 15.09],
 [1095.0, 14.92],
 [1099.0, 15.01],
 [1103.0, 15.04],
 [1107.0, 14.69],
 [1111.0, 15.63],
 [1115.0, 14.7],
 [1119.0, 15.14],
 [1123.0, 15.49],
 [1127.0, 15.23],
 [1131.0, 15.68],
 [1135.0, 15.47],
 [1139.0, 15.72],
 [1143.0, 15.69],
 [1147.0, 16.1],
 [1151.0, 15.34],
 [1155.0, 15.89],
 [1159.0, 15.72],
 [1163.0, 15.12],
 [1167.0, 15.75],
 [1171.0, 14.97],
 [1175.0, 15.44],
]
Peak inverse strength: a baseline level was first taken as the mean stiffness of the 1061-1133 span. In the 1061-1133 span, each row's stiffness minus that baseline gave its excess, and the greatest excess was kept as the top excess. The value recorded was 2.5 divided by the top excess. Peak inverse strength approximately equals 2.9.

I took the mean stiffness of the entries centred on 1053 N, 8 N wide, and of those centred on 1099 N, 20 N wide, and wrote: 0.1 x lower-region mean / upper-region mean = 0.075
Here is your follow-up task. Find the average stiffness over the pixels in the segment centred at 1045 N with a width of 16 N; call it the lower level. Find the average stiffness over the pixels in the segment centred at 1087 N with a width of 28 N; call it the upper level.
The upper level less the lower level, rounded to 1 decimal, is 2.5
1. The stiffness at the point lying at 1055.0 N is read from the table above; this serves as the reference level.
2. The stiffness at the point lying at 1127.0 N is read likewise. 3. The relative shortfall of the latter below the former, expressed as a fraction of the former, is -0.36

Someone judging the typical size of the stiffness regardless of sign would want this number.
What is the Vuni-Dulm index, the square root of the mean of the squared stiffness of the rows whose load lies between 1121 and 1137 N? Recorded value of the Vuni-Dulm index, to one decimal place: 15.5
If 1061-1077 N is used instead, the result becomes 14.0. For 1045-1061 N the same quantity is 11.4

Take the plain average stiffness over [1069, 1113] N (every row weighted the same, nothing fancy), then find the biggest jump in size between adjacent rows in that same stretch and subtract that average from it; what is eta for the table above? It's -14.0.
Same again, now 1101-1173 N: -14.5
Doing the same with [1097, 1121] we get -14.1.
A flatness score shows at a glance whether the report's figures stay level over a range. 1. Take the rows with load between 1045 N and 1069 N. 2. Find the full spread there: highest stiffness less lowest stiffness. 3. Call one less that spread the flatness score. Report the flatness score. -1.52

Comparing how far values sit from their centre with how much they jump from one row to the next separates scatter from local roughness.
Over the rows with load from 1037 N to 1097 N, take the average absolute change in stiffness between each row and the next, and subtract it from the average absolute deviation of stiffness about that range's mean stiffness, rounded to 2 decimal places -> 0.68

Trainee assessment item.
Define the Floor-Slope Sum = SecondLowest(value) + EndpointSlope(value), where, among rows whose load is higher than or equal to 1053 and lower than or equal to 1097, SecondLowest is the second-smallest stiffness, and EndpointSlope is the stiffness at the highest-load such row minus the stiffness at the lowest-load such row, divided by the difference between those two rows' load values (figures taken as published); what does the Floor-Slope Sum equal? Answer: 11.9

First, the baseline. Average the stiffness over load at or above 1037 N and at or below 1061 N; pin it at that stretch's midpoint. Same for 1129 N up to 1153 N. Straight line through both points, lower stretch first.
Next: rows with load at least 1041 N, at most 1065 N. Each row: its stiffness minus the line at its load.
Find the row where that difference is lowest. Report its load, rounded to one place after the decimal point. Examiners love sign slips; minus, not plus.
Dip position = 1051.0 N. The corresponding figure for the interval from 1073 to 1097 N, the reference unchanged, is 1087.0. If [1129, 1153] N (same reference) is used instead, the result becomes 1151.0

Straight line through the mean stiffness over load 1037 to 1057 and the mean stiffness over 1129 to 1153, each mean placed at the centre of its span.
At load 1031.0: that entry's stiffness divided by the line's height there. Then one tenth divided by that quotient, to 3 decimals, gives 0.073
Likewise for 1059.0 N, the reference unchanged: 0.107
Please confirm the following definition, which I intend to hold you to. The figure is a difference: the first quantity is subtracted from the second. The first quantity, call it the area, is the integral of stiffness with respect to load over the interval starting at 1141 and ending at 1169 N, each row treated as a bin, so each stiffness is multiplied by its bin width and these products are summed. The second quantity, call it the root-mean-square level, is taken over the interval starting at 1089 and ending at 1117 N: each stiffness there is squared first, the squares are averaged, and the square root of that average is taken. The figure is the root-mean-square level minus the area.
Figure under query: -423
